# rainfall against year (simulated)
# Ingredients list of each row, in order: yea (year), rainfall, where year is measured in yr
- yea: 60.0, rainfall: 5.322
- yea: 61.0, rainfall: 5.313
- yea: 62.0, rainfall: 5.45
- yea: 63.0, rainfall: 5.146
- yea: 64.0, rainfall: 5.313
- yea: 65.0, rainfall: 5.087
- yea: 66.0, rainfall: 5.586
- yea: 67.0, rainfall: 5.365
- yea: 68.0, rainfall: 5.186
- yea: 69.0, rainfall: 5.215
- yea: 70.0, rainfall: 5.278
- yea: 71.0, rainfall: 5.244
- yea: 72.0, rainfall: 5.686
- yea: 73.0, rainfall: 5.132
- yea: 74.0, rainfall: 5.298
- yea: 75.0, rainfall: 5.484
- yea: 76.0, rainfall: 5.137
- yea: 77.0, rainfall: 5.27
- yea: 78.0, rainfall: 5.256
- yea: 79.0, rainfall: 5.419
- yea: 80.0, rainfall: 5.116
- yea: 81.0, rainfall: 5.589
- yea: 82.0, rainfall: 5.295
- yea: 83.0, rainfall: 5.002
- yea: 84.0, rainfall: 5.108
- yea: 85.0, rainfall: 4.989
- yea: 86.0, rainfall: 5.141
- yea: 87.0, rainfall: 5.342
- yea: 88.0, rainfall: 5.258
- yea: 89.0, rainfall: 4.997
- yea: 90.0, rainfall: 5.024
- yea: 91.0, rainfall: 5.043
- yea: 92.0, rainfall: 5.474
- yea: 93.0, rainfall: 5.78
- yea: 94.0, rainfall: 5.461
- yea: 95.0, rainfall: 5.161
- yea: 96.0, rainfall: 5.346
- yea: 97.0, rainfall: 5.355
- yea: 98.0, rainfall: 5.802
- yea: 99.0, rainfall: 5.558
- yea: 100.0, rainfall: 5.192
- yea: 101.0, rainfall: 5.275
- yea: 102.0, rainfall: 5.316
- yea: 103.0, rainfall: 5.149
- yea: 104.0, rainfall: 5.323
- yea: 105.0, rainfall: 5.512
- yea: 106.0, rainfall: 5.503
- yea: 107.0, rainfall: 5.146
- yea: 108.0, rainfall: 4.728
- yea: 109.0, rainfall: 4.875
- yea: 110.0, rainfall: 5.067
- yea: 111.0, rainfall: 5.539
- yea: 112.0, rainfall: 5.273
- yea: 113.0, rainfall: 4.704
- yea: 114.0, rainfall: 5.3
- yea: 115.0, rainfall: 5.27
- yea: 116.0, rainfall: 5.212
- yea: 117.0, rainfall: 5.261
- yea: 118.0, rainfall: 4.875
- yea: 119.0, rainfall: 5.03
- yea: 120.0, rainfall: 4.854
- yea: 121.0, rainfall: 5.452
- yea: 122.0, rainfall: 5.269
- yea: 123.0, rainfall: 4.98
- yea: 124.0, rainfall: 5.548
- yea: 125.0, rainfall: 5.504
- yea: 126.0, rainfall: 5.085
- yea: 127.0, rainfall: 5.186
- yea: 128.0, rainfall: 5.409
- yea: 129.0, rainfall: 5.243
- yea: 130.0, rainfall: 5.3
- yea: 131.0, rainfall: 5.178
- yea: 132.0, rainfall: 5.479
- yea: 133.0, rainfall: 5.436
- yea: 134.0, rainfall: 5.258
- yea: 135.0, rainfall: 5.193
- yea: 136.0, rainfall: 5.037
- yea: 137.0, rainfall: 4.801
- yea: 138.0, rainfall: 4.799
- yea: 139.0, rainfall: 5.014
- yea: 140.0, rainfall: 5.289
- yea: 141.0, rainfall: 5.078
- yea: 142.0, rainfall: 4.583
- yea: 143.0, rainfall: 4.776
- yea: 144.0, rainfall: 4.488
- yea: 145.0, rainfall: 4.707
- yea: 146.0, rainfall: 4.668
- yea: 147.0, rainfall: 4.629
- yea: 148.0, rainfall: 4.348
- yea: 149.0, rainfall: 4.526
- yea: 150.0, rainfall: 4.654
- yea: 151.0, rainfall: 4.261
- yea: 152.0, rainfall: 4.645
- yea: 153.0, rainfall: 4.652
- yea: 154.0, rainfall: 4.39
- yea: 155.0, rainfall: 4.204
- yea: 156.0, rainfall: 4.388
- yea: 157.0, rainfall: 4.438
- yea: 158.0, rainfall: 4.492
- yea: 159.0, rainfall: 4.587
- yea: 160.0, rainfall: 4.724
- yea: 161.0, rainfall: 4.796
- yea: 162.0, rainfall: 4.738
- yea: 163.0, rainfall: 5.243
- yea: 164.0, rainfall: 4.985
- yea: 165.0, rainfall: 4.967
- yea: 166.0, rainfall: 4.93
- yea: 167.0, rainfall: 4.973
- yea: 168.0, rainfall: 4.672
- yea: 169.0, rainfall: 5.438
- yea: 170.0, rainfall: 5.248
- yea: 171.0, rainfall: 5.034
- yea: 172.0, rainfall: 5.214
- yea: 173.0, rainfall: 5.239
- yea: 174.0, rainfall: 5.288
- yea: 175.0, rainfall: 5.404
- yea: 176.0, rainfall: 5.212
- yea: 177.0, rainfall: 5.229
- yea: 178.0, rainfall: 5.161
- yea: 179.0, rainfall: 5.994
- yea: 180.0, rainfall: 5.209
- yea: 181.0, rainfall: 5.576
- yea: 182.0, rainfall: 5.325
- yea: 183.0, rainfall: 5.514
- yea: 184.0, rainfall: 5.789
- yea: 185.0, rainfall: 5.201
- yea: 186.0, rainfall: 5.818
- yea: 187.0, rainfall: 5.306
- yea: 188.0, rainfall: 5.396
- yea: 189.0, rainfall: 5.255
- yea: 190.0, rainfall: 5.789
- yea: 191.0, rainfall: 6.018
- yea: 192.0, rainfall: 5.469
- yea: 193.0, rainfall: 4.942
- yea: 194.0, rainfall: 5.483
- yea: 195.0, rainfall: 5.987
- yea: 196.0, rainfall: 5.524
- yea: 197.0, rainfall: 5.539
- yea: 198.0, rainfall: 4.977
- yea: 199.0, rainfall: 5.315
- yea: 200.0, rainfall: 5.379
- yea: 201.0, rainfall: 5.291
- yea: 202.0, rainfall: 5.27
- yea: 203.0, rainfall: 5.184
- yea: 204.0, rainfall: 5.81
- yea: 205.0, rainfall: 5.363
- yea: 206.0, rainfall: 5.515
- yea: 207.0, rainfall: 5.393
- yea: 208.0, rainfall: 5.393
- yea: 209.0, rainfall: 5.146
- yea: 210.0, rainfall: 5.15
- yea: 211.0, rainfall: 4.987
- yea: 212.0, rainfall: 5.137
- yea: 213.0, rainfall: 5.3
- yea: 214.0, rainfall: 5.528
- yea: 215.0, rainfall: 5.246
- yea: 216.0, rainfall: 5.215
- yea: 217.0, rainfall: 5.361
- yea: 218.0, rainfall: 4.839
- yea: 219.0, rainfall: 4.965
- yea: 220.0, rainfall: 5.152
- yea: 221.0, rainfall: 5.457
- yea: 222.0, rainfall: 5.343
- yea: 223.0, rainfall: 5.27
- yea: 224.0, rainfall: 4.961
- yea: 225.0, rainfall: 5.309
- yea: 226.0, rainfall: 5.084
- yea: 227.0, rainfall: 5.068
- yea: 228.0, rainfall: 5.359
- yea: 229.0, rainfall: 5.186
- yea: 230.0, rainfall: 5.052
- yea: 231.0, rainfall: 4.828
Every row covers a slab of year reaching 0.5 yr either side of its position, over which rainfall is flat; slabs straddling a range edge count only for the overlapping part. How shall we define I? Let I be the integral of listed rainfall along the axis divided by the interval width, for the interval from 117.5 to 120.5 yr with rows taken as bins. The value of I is 4.92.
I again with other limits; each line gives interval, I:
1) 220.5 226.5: 5.24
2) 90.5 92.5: 5.26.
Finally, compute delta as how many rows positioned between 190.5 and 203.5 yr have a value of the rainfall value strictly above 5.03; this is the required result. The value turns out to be 11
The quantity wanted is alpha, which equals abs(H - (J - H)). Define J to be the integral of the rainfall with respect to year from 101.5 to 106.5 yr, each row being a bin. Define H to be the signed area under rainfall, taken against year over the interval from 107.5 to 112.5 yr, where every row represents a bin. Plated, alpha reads 24.2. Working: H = 25.5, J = 26.8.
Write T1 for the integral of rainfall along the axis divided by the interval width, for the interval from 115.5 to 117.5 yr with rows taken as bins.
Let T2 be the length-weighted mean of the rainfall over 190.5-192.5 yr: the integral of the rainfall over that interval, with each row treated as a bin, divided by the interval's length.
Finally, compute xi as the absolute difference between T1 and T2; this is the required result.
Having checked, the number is 0.51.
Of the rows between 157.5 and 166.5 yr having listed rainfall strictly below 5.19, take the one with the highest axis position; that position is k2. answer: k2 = 166.0 yr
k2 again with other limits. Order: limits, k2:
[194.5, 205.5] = 203.0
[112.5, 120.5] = 120.0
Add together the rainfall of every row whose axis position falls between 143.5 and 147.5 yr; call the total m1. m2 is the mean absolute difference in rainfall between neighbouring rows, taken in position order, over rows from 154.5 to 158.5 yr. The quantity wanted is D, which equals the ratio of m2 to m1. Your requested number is 0.0052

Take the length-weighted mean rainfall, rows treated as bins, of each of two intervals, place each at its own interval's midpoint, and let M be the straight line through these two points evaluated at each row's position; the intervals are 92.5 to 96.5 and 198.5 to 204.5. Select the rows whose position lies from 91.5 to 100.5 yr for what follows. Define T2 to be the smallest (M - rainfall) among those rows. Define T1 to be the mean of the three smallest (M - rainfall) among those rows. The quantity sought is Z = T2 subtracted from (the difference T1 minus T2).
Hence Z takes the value 0.46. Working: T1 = -0.28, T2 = -0.37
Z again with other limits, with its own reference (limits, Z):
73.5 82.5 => 0.24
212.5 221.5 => 0.24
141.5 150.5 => -0.57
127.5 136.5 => 0.10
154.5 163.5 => 0.16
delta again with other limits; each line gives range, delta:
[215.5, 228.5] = 10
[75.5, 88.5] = 11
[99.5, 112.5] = 11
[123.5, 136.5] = 13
